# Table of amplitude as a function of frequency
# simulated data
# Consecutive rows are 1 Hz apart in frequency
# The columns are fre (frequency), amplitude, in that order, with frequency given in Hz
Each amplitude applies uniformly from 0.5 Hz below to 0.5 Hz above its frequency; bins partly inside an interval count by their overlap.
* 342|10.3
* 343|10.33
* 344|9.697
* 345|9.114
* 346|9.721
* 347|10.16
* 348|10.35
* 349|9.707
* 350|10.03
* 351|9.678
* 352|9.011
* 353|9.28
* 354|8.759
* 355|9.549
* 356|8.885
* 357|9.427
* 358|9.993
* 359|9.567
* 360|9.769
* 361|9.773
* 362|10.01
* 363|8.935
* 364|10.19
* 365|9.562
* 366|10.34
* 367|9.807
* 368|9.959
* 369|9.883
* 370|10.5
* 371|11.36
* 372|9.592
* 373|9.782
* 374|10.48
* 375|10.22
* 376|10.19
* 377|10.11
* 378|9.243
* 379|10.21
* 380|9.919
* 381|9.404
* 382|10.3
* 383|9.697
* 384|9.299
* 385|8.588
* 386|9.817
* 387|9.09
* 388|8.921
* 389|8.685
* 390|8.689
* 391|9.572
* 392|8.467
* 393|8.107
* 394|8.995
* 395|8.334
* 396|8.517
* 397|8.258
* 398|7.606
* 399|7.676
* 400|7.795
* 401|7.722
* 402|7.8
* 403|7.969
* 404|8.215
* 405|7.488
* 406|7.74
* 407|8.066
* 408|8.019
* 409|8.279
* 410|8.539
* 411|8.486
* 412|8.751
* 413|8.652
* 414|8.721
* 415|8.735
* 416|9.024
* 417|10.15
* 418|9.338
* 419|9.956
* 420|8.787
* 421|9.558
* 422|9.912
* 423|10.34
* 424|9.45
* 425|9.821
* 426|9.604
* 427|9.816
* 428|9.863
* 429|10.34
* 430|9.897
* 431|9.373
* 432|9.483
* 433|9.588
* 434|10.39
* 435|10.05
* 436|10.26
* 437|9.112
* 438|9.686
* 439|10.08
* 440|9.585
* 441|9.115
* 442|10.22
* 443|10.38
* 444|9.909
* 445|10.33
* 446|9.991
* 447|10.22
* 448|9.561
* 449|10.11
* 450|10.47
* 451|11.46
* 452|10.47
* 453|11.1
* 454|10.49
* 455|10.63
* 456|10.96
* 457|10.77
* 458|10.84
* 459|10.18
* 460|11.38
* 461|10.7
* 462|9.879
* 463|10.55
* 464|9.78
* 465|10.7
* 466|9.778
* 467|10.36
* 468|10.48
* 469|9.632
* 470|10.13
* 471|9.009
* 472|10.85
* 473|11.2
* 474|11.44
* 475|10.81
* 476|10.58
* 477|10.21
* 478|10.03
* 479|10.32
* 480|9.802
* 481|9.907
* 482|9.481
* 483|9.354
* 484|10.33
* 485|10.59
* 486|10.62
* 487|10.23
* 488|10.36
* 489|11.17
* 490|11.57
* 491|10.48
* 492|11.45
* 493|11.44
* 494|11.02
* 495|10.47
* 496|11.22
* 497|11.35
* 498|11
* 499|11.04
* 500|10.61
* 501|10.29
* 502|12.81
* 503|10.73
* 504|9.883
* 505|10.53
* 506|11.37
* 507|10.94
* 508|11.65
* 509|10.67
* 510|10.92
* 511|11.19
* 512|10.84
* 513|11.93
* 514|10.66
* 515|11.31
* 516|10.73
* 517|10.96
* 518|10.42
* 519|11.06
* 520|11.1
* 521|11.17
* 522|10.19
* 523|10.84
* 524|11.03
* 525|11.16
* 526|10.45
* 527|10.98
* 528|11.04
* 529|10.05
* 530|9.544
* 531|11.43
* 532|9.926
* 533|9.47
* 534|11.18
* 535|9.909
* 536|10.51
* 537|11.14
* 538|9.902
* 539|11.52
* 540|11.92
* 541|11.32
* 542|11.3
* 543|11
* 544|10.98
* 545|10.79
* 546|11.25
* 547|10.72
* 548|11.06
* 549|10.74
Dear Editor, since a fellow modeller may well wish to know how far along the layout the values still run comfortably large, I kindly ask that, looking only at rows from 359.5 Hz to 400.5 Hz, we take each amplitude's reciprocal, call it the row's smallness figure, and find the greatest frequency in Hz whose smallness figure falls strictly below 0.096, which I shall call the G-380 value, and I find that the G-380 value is 374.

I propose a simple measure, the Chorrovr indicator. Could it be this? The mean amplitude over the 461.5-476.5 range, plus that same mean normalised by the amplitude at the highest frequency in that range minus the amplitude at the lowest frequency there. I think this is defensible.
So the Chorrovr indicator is 25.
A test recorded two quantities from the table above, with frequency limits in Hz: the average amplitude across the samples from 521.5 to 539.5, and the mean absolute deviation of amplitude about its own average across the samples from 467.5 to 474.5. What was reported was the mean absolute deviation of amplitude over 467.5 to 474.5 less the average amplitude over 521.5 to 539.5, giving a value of -9.9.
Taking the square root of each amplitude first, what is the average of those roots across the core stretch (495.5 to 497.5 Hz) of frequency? 3.36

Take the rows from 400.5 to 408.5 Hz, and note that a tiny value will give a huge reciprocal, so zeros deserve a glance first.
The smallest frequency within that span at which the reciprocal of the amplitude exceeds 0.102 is 401 Hz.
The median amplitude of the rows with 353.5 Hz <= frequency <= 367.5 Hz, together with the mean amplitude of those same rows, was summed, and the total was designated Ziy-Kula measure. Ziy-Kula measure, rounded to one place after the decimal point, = 19.3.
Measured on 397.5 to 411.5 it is 15.8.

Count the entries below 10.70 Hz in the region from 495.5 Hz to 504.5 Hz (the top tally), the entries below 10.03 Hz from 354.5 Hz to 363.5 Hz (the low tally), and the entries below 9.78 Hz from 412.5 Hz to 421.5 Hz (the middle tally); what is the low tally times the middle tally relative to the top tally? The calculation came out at 21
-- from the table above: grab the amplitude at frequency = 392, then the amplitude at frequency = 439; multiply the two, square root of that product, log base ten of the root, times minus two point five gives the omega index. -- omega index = -2.41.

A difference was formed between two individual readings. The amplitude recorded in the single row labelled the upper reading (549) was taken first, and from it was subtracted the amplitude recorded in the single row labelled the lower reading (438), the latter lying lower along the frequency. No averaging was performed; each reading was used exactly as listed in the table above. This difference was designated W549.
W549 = 1.1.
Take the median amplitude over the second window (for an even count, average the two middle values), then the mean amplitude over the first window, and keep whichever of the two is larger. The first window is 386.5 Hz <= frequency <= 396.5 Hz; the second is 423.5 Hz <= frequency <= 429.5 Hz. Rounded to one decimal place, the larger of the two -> 9.8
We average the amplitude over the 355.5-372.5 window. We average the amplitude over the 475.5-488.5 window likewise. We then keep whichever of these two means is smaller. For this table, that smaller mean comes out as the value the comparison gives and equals 9.9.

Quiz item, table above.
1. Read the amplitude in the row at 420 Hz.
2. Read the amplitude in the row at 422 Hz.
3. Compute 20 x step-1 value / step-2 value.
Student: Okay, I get 17.7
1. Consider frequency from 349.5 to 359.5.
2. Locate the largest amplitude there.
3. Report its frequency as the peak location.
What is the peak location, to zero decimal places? 350 Hz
